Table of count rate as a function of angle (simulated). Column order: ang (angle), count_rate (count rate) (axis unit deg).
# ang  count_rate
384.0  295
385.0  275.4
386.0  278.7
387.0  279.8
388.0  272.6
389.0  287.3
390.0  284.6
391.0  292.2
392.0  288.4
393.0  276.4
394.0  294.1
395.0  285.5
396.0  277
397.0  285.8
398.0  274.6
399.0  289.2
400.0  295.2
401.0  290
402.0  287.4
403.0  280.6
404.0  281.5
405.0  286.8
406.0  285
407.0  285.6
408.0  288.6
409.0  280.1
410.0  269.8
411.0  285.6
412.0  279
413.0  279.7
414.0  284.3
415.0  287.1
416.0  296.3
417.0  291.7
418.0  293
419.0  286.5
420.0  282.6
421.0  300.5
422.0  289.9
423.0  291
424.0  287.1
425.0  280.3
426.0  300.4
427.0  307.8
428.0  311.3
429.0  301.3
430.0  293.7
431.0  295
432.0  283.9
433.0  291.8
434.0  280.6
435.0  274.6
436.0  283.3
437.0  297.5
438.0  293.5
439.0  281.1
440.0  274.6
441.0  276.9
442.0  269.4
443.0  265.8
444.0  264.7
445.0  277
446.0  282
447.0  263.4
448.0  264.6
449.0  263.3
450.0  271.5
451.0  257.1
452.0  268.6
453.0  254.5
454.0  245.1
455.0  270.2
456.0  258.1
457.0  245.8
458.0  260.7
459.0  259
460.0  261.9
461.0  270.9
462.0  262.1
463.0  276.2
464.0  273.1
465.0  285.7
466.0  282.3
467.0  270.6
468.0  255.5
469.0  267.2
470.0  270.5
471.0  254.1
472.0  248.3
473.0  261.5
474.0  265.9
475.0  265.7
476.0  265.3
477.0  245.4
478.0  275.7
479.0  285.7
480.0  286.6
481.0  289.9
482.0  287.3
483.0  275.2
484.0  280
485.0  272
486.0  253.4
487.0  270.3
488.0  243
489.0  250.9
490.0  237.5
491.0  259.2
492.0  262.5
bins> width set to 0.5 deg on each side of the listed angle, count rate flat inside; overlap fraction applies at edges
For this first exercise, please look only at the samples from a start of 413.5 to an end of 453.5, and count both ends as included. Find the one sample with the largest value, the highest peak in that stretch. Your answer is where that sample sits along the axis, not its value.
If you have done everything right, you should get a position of 428.0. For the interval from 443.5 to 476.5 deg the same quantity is 465.0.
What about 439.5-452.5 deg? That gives 446.0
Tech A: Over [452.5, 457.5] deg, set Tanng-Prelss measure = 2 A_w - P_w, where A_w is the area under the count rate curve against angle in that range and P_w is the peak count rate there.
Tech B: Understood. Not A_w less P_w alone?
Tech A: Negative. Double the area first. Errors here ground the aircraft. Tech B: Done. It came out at 2277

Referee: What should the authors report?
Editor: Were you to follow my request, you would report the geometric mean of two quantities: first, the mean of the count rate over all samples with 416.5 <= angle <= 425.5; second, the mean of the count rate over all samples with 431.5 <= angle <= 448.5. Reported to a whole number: 283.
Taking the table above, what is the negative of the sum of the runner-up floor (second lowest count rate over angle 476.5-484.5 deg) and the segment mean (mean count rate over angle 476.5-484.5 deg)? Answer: -553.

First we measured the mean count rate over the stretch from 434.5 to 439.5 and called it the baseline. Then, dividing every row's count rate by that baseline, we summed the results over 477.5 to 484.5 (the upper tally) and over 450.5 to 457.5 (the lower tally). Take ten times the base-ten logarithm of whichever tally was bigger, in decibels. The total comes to 8.404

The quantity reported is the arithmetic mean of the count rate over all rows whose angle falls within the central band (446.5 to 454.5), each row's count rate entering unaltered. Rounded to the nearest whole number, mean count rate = 261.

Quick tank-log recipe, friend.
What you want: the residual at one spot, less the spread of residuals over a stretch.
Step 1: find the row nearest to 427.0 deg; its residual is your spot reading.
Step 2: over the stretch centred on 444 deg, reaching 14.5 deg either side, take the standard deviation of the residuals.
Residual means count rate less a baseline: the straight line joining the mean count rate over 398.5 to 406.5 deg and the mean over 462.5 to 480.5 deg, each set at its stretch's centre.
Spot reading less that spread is 15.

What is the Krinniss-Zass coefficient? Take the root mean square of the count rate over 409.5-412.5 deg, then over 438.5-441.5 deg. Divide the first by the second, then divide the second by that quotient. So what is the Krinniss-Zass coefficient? 277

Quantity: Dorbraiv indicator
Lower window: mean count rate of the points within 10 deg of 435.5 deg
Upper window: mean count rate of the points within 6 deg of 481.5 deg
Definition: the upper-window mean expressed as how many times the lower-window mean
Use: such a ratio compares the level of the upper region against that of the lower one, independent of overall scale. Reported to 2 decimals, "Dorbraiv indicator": 0.96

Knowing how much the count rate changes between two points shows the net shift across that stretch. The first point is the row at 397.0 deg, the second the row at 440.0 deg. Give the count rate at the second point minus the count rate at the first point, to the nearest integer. -11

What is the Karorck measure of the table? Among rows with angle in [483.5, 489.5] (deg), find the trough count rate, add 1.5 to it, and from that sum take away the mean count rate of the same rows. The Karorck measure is -17.1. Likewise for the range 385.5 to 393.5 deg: -8.4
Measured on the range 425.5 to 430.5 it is -7.7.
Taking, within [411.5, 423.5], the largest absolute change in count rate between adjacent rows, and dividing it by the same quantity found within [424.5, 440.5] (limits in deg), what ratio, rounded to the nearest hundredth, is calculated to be 0.89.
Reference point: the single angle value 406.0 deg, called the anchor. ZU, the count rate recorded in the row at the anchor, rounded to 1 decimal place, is 285.0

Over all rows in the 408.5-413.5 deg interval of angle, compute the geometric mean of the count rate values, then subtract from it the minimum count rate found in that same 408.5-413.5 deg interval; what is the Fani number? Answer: 9.0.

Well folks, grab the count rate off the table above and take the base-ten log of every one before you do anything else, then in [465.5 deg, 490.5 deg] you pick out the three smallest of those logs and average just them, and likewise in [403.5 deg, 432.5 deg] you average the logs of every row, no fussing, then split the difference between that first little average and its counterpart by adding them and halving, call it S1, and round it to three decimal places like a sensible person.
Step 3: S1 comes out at 2.422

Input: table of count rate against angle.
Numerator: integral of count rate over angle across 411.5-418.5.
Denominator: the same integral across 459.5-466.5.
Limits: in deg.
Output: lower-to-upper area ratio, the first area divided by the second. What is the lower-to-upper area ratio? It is 1.05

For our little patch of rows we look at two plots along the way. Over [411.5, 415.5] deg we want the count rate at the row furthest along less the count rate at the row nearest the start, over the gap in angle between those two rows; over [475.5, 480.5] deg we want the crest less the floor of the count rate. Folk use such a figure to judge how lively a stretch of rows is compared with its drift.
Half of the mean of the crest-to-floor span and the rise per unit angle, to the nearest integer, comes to 11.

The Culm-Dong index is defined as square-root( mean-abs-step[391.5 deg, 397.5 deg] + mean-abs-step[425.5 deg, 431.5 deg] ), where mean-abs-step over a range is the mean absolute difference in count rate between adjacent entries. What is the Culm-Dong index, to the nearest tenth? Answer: 4.1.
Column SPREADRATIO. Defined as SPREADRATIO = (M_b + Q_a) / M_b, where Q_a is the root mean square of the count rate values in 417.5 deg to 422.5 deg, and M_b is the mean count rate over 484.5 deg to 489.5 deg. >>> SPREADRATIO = 2.13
